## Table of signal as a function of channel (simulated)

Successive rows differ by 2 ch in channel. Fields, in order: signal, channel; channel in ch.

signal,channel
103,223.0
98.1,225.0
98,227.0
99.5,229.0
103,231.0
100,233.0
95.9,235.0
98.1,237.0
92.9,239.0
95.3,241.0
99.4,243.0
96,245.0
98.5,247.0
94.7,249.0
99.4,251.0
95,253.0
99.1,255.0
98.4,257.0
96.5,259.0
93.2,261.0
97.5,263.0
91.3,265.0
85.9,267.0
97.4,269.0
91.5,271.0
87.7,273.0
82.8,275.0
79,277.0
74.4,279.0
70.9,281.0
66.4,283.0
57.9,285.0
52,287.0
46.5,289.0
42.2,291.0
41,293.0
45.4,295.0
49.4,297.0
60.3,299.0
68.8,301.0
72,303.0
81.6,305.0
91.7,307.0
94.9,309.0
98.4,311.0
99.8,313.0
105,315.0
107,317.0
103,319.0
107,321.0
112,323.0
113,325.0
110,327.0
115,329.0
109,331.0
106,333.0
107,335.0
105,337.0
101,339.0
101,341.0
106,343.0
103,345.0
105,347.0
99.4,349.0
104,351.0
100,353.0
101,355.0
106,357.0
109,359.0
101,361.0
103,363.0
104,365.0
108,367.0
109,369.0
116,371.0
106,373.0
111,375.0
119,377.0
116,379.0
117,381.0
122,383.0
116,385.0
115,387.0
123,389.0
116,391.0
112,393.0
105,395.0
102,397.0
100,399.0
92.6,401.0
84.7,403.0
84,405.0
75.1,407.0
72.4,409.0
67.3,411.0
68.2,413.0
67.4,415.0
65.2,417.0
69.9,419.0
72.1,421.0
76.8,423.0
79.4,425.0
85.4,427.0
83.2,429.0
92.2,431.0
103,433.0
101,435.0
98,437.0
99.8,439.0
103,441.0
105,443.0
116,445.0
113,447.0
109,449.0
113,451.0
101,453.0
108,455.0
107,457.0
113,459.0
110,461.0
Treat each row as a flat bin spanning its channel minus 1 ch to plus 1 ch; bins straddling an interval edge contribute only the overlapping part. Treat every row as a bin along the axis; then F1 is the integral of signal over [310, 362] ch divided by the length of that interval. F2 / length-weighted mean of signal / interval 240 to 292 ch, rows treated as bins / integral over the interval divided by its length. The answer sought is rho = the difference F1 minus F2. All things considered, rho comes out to 21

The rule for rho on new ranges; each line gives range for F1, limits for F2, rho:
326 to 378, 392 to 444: 19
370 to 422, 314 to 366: -9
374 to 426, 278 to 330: 14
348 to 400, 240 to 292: 25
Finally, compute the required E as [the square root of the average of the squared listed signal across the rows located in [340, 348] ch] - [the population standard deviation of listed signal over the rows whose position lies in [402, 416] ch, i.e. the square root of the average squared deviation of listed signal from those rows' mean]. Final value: 97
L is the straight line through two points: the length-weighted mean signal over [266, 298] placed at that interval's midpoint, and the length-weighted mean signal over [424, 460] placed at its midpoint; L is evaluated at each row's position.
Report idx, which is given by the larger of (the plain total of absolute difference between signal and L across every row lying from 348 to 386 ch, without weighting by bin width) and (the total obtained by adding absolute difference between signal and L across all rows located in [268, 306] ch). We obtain 445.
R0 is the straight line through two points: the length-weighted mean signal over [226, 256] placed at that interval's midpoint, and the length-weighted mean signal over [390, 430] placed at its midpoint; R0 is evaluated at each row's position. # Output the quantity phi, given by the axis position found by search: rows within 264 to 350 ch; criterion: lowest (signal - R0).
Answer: 293.0 ch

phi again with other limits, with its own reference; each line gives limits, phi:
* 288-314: 293.0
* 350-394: 353.0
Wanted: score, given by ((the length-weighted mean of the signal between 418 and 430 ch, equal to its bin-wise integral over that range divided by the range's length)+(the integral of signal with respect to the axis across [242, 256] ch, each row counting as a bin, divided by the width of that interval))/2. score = 88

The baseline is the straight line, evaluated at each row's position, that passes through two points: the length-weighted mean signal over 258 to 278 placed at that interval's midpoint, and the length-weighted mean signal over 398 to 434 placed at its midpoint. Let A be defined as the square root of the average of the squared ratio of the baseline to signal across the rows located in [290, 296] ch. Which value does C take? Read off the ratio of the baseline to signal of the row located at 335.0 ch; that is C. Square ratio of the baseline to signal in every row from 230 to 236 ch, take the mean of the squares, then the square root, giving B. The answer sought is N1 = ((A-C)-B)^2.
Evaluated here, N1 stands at 0.12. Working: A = 2.07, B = 0.93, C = 0.80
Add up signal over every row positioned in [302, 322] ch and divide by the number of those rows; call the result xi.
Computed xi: 96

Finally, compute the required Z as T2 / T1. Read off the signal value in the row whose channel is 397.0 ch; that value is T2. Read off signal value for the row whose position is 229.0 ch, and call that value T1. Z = 1.03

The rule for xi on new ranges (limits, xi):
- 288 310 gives 63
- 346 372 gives 105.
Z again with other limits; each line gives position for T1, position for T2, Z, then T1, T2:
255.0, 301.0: 0.69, 99.1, 68.8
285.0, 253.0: 1.64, 57.9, 95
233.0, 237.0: 0.98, 100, 98.1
